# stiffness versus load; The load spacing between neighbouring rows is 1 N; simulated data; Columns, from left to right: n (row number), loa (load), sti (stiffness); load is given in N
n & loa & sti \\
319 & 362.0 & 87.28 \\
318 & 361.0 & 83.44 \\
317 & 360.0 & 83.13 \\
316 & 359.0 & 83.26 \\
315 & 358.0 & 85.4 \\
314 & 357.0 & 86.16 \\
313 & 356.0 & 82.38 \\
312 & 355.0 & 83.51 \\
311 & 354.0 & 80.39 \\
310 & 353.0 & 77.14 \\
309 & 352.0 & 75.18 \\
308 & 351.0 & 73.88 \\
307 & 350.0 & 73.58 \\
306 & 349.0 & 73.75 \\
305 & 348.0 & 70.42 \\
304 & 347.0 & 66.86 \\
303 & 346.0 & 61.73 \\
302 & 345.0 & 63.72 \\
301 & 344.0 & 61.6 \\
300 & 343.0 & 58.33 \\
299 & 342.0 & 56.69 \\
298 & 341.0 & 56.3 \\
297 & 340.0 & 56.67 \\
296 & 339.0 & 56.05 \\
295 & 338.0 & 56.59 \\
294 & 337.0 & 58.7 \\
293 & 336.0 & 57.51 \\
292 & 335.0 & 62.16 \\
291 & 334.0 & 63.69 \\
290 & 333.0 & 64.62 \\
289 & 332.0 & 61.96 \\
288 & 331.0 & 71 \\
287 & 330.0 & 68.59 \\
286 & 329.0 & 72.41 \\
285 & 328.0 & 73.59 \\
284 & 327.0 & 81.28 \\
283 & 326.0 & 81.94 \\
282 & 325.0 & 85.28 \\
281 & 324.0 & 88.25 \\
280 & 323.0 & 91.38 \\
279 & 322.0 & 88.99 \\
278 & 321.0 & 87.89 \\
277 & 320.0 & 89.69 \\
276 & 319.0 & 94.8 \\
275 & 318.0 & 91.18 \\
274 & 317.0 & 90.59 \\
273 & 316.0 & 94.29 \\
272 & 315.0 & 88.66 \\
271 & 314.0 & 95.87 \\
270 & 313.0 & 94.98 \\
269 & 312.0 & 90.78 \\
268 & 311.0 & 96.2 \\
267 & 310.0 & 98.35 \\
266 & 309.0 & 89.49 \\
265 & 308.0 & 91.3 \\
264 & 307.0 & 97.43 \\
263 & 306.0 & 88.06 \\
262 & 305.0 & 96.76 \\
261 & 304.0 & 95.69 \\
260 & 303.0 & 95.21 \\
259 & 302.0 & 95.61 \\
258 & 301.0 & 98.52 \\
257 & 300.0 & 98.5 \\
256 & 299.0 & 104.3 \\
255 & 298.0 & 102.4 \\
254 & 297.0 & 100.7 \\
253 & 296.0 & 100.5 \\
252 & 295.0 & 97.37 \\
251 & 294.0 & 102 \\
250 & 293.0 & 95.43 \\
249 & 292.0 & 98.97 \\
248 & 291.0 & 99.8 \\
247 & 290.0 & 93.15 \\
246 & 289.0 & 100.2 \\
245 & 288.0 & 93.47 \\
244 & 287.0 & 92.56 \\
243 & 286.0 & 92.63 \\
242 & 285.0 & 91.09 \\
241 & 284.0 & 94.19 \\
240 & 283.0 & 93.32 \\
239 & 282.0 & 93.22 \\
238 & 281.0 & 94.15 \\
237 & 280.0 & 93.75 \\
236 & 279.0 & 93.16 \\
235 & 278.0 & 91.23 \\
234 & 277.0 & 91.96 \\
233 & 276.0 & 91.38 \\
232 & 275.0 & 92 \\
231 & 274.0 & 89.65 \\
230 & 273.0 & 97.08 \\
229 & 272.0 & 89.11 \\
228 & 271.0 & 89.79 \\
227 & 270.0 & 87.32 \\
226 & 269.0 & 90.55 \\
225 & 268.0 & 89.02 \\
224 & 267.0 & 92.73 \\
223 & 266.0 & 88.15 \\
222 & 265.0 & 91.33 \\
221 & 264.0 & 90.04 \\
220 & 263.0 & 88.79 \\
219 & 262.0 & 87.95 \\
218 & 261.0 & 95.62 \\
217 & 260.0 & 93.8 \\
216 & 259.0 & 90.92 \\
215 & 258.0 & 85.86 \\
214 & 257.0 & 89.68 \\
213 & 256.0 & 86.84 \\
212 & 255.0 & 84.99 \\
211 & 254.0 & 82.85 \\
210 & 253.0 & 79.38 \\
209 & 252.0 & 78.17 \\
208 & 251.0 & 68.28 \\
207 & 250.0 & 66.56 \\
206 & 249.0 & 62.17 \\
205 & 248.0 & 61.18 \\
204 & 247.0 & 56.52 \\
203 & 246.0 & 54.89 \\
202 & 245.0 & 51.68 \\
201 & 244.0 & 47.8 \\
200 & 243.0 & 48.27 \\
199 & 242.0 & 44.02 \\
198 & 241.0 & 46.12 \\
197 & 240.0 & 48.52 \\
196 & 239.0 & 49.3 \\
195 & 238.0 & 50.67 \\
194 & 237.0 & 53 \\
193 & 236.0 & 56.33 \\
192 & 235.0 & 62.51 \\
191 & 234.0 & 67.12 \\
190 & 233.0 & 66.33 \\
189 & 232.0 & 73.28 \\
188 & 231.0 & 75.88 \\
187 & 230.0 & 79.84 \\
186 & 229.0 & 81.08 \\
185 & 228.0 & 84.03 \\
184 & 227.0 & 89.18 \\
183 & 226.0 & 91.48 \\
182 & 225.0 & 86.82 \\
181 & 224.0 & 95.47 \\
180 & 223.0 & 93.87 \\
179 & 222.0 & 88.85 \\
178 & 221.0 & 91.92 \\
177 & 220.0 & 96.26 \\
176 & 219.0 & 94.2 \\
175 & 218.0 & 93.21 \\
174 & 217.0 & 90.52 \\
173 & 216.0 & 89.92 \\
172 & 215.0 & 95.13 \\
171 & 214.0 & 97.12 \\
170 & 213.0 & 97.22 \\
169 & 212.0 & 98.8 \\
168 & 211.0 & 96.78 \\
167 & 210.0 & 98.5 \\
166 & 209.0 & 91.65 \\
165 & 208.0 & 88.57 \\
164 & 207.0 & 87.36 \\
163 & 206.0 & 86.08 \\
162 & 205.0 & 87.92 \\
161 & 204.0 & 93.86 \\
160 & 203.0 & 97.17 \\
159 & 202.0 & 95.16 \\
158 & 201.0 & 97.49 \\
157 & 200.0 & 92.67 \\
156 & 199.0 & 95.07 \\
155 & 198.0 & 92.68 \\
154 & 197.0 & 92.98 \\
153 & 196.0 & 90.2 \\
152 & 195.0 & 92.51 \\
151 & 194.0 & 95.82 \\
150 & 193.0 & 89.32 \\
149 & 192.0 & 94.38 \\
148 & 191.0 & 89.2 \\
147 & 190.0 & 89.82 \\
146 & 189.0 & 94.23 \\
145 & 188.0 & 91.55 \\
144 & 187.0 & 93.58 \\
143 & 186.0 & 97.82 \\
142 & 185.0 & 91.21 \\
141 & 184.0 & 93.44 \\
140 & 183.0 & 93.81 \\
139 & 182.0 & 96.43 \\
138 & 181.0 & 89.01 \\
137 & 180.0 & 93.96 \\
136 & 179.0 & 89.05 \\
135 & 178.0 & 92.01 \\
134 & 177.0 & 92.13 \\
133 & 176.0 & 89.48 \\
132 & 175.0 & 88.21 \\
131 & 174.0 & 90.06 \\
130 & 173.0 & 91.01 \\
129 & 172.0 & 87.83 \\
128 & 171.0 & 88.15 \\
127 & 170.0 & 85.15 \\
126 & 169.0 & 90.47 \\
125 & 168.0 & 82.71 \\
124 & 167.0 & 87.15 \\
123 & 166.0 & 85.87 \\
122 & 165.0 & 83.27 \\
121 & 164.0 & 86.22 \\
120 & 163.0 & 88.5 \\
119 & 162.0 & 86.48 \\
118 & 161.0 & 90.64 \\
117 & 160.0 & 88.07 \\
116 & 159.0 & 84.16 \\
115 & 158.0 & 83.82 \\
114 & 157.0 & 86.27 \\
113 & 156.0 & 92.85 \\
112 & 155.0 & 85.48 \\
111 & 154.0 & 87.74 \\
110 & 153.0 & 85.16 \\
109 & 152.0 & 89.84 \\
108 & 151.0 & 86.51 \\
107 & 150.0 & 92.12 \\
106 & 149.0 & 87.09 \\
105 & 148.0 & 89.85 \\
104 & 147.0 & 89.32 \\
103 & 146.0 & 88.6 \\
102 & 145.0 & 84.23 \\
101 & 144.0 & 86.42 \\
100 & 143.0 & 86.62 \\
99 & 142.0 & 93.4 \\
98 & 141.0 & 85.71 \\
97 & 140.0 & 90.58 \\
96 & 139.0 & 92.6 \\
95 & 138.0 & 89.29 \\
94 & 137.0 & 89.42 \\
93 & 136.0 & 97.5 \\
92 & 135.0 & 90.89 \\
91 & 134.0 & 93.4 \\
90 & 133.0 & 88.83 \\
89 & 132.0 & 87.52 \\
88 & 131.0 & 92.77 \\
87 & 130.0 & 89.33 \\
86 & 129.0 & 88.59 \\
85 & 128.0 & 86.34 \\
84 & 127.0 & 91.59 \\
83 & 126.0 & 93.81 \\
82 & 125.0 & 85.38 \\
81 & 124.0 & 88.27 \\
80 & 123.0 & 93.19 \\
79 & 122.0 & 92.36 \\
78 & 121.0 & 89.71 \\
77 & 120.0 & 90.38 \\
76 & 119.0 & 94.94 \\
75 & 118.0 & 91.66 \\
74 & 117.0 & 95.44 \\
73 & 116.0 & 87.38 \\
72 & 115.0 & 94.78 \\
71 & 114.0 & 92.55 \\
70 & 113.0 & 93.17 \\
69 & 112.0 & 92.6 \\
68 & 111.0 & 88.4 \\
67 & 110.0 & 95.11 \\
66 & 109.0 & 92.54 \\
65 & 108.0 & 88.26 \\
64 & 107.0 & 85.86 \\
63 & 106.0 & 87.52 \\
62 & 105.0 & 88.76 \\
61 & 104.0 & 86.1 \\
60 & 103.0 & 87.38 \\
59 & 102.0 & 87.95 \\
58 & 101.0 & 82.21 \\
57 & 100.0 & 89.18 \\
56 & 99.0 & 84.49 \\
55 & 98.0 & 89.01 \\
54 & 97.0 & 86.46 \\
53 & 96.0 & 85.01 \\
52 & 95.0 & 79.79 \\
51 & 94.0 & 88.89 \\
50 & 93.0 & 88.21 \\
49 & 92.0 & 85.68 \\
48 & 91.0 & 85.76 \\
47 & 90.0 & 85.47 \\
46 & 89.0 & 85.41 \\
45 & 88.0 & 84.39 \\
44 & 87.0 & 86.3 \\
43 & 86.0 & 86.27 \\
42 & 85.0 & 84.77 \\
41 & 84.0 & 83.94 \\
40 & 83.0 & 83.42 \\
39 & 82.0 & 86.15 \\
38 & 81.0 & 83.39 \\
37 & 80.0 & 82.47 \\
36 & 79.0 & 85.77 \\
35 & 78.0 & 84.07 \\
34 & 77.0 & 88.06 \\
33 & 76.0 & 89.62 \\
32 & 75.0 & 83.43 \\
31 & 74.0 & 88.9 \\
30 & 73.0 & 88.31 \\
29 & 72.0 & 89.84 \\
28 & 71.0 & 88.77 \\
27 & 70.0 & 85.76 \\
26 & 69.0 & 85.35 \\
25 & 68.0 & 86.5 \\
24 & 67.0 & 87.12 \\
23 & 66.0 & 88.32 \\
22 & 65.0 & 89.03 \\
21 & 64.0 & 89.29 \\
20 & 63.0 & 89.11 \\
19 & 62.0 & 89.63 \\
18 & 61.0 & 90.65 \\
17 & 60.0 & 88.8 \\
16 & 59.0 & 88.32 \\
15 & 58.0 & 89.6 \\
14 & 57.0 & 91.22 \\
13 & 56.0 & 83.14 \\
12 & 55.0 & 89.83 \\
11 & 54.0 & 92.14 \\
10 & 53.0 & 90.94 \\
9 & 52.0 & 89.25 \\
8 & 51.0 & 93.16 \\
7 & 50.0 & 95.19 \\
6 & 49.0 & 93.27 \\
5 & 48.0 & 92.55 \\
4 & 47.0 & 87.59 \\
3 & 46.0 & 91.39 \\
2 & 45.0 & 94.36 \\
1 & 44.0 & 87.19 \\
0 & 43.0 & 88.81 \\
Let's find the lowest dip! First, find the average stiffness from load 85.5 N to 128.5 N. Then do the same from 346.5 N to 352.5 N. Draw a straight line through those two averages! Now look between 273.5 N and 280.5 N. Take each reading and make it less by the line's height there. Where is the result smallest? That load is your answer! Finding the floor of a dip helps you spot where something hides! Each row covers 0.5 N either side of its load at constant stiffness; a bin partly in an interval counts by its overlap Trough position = 274.0 N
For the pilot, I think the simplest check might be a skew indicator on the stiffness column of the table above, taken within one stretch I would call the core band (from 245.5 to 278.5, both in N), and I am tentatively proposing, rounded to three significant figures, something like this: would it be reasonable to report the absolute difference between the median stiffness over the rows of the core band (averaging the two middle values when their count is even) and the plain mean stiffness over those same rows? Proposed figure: 4.91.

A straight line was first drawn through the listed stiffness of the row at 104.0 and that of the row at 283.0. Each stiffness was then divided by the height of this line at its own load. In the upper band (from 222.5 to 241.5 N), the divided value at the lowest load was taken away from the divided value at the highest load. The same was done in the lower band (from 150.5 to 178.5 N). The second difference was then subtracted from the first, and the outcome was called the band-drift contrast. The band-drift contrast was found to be -0.58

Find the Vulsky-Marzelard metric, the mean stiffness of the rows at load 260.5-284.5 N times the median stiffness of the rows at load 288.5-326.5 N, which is 8720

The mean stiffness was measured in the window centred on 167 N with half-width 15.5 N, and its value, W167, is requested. 88.3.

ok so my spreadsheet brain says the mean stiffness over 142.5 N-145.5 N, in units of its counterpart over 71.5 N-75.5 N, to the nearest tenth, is 1.0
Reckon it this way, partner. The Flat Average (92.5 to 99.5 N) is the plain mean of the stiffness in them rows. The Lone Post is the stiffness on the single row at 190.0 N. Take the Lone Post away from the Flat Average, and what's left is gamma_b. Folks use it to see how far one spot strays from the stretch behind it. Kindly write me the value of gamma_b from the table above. -4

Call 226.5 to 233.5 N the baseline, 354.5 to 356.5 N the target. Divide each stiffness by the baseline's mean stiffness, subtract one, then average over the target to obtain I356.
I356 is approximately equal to 0.056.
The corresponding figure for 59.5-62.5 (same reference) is 0.142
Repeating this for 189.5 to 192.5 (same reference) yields 0.161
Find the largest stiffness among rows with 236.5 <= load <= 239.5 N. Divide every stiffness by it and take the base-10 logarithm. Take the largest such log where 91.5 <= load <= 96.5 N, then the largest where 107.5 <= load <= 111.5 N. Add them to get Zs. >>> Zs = 0.48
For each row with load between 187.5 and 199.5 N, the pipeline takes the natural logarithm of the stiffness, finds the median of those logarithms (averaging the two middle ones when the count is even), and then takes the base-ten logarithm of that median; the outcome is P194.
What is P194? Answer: 0.656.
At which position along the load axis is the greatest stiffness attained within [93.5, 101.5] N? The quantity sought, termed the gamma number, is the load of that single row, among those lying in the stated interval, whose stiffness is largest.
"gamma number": 100.0 N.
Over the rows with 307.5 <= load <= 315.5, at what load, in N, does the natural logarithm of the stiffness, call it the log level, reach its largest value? 310.0 N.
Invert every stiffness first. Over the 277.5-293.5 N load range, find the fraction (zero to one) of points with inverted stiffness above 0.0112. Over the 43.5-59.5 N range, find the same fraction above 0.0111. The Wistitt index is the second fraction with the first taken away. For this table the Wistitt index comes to 0.44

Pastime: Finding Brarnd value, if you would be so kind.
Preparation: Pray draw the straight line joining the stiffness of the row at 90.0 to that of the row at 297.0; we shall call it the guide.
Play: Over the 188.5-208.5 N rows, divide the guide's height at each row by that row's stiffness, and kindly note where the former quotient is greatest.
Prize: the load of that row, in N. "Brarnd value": 206.0 N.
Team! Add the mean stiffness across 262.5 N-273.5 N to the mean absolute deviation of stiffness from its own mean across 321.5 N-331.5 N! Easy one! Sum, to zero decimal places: 97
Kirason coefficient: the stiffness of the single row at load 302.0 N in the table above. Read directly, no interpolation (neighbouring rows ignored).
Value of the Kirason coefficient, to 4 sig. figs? 95.61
